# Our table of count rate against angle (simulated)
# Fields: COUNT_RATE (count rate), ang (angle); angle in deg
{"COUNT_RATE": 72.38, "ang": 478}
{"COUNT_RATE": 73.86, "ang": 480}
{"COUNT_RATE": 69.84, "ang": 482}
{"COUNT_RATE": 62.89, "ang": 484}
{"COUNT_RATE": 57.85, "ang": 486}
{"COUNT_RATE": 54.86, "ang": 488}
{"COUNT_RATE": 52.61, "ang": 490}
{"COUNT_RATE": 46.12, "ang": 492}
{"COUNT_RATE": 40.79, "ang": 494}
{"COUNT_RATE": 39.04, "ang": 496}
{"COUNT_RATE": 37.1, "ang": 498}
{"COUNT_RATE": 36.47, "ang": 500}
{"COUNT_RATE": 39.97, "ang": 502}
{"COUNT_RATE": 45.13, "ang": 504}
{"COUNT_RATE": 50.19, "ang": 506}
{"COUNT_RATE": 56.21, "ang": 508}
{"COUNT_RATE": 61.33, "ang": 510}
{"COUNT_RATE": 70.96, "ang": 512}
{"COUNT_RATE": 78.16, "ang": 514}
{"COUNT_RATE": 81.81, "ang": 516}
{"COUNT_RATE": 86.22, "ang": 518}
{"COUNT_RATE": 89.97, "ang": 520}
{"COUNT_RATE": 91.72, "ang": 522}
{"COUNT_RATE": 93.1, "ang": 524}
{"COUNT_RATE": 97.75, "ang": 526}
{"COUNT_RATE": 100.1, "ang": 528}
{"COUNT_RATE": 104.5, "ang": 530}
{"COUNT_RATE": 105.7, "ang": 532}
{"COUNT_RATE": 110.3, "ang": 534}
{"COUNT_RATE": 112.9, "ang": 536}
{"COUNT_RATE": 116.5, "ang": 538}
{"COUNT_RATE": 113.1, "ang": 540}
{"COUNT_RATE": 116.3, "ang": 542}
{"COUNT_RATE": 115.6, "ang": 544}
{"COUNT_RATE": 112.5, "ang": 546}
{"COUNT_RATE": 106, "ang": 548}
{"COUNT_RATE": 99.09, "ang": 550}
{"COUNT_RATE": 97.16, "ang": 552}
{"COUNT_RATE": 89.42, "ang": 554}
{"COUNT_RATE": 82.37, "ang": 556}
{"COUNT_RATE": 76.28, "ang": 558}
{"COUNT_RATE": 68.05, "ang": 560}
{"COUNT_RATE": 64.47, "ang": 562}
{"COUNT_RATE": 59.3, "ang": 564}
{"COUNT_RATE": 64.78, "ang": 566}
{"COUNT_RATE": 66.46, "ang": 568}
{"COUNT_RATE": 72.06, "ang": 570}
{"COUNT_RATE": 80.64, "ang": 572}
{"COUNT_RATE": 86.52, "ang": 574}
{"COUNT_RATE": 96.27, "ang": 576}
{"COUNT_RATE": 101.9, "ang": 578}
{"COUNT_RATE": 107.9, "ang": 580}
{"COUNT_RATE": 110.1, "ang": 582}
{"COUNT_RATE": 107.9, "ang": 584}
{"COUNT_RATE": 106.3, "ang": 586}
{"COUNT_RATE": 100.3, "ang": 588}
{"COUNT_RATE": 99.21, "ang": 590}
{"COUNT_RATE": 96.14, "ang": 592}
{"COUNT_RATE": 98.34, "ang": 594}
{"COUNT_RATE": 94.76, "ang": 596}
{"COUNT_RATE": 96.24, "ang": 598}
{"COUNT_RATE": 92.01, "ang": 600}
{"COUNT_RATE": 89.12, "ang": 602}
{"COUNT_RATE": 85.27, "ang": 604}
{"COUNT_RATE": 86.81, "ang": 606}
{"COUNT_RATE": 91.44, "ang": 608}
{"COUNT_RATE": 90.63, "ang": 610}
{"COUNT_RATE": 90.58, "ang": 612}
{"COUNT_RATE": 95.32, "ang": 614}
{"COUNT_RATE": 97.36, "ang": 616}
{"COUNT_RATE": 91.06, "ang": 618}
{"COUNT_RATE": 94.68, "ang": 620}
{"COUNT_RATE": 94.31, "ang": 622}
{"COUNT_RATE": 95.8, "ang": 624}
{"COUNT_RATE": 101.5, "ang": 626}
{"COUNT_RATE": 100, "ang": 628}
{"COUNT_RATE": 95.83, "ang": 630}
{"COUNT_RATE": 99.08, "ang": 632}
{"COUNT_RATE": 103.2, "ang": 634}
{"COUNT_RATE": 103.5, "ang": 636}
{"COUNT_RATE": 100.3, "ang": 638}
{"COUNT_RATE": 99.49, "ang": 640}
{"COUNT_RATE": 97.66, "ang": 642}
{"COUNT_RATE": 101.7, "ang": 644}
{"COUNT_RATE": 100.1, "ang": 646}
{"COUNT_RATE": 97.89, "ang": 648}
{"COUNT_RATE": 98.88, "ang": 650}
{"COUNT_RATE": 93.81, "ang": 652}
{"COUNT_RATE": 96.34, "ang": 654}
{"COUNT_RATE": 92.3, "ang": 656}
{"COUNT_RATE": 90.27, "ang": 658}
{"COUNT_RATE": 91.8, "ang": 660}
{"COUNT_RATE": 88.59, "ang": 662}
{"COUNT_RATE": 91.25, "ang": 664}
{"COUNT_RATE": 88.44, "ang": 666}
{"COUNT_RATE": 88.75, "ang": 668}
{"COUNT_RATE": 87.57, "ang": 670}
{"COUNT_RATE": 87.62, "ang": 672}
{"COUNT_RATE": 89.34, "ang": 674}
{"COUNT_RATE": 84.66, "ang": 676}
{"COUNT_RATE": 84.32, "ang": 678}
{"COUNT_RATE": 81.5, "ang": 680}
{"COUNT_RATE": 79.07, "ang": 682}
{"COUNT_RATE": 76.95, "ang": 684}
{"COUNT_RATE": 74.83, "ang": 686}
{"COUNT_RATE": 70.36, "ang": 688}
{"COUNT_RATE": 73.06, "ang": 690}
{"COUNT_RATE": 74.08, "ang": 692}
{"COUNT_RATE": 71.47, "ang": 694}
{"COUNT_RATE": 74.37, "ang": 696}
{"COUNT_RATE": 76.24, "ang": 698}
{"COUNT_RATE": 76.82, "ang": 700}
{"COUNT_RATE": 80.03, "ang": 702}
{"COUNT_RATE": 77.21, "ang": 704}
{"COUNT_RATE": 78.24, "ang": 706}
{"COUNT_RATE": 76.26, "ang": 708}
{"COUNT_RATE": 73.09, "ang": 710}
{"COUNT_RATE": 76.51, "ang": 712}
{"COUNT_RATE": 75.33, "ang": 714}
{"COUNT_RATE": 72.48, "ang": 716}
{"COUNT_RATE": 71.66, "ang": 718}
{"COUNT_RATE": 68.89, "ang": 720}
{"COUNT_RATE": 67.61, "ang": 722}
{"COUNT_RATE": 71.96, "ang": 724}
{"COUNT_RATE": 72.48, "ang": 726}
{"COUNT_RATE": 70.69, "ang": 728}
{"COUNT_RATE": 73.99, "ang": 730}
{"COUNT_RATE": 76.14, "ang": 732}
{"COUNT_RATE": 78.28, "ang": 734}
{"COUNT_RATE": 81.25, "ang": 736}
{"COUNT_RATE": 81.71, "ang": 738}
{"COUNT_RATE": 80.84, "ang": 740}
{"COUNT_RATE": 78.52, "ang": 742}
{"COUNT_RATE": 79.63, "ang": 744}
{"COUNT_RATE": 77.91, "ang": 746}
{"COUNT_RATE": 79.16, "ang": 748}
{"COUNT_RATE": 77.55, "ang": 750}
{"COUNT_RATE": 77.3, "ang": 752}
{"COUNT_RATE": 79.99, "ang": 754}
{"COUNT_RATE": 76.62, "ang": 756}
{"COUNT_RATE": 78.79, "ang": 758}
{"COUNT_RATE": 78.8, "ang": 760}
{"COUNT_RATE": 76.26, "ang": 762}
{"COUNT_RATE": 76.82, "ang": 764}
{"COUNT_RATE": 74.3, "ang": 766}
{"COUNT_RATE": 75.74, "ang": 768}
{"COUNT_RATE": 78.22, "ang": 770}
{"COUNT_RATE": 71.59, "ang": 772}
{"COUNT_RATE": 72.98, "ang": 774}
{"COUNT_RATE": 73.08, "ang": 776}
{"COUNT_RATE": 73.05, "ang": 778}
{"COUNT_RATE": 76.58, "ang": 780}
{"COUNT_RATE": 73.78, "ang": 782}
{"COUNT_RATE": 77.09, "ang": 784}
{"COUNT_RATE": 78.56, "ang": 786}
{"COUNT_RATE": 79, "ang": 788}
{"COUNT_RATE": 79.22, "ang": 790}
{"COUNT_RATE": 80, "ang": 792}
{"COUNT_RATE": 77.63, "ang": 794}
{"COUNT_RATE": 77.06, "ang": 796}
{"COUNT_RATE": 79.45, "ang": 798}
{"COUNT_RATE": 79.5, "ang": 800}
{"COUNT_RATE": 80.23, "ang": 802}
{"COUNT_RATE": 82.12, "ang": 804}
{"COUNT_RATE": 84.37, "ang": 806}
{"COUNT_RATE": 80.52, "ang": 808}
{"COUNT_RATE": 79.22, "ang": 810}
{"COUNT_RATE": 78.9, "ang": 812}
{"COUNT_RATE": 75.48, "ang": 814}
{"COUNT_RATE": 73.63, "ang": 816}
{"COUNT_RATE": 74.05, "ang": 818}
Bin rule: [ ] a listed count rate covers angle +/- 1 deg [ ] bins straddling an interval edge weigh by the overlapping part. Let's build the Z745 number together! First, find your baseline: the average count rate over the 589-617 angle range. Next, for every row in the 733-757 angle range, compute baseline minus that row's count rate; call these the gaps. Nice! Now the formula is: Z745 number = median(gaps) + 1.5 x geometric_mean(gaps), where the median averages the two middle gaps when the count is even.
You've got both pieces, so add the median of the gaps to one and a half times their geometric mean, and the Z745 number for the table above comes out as 35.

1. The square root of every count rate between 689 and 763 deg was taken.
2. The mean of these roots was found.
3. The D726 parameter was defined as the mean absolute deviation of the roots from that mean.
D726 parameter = 0.16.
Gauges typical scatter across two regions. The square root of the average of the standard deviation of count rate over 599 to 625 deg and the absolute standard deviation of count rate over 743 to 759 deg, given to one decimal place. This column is 1.5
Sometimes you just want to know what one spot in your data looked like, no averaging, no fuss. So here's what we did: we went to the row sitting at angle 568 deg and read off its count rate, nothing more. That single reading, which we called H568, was 66.46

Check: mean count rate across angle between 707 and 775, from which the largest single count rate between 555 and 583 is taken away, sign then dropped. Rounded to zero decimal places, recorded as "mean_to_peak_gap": 34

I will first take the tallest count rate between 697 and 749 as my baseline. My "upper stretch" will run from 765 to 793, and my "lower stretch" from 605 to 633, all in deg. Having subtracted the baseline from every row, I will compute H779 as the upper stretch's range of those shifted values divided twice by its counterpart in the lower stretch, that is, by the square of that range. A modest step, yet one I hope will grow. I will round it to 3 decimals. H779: 0.039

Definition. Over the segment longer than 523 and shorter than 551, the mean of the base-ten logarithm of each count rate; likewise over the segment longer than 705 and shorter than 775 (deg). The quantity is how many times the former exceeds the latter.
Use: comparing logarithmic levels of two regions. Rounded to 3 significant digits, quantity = 1.08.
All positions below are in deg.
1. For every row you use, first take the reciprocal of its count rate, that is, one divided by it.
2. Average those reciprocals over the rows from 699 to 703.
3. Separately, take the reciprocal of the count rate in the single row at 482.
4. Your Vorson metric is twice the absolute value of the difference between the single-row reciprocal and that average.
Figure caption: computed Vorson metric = 0.0031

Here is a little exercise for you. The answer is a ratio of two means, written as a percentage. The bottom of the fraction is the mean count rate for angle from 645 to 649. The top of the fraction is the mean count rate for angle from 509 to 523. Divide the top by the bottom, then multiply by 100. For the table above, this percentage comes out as 81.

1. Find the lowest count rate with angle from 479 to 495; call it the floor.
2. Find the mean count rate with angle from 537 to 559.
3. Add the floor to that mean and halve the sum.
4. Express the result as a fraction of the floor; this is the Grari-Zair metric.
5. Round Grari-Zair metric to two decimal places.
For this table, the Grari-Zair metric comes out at 1.75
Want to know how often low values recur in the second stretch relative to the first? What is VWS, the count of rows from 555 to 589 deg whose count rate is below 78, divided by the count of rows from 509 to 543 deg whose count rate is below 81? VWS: 2.33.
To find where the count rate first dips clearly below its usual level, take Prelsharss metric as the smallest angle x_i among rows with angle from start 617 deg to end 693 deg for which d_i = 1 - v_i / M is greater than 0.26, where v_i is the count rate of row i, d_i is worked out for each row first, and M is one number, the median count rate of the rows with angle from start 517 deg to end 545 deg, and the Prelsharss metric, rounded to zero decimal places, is 684 deg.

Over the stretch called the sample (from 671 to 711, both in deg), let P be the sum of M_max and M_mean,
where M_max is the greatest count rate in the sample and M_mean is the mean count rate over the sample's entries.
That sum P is 167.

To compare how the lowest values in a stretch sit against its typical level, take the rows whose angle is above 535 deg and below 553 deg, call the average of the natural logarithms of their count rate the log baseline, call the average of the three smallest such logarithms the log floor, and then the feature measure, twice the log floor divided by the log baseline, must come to 1.96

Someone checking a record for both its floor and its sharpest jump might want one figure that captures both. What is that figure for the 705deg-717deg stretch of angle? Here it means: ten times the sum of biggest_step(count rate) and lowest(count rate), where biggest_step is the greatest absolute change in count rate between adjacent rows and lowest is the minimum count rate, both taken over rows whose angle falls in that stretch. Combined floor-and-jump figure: 759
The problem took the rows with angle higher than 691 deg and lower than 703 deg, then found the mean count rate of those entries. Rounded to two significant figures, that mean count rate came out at 76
